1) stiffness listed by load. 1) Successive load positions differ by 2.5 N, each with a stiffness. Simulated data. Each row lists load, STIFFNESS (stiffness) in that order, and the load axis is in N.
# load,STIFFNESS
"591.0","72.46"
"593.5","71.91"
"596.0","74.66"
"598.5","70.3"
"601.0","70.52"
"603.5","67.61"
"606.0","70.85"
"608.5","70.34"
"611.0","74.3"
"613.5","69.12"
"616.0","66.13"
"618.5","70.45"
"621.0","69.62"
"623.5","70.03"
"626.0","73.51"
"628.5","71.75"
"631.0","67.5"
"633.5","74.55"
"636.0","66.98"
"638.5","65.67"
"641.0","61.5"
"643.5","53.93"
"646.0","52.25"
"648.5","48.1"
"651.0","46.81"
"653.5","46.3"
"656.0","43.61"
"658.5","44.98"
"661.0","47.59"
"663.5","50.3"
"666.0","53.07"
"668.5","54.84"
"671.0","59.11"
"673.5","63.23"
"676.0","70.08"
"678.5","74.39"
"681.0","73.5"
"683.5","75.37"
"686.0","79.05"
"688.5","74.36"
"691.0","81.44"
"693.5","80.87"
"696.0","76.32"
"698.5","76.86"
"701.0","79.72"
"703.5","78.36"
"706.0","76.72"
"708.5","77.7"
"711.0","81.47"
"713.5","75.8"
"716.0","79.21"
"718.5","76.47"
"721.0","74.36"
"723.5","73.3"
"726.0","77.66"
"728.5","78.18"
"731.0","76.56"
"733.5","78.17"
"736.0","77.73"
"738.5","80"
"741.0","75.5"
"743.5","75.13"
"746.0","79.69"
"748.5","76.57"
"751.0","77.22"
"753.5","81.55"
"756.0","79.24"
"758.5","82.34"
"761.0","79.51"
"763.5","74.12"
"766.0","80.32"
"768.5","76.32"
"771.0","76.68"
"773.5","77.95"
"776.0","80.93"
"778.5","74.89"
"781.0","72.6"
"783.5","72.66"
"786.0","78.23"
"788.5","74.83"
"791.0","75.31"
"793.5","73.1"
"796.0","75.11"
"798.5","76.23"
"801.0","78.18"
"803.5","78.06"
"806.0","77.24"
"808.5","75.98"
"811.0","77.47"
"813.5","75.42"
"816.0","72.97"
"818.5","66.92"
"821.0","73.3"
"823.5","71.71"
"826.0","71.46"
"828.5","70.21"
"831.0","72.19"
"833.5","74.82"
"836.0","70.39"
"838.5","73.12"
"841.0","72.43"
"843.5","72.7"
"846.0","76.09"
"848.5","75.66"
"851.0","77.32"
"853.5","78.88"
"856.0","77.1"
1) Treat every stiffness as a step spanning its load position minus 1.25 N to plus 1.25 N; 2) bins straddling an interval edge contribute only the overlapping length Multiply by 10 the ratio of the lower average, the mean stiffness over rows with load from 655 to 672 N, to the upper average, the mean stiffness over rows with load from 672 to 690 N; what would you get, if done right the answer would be 6.9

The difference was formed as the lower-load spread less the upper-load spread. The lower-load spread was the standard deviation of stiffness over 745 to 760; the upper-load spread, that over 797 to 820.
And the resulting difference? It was -1.3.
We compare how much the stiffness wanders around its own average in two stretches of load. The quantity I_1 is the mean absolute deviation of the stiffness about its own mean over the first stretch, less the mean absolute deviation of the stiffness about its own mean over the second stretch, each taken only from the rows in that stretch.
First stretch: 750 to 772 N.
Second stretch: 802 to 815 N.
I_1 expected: 1.3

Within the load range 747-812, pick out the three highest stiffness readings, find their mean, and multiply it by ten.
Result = 816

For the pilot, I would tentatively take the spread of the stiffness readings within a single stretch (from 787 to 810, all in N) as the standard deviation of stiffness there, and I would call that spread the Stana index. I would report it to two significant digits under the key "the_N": 1.6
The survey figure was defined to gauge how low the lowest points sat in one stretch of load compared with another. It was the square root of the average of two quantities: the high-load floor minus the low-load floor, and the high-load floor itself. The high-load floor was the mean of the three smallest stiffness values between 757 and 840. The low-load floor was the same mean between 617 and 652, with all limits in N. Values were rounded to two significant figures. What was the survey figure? 6.7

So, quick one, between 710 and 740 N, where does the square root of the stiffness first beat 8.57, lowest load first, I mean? 711.0 N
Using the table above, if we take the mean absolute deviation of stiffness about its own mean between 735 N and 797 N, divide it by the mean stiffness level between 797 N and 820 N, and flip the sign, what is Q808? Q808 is -0.031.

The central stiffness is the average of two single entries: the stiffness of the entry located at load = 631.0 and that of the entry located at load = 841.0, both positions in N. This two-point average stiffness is 70.0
